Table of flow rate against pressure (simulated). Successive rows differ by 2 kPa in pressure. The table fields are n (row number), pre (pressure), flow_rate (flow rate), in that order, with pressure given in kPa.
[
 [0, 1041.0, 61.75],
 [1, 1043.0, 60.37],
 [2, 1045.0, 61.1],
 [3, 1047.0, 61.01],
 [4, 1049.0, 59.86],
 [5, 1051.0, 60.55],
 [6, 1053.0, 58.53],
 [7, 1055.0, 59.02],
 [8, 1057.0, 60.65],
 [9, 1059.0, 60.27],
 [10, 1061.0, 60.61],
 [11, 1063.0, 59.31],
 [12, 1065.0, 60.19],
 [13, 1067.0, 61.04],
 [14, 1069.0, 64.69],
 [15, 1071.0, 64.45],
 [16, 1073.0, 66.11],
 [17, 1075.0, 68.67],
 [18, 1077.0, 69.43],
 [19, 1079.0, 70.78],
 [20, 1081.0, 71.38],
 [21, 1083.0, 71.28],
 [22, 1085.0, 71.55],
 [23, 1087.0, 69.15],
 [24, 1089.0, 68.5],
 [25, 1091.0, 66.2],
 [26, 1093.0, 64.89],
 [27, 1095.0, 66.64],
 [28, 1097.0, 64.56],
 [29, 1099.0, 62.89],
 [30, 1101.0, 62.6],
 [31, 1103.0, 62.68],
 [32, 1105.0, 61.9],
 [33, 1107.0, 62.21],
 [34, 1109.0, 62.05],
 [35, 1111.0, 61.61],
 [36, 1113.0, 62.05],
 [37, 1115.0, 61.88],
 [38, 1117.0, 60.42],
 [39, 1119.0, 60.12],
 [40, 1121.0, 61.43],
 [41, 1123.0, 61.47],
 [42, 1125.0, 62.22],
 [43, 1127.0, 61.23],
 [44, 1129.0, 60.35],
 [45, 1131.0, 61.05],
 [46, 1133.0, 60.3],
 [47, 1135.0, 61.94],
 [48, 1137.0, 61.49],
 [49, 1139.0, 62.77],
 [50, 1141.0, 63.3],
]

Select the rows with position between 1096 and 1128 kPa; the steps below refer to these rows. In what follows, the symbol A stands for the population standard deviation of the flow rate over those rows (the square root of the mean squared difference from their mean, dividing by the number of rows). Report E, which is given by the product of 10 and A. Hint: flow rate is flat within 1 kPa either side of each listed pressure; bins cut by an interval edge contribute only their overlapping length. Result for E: 10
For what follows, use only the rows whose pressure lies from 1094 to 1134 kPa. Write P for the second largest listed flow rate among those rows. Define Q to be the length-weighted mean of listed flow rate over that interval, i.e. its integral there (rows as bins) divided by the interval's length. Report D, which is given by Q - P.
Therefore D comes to -2.58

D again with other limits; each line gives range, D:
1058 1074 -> -2.61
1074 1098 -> -2.79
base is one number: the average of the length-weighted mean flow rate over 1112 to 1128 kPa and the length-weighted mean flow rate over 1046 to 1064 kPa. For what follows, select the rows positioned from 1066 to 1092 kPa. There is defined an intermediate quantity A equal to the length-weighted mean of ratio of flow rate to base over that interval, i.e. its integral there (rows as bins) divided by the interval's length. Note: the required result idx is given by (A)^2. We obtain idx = 1.25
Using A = 1.12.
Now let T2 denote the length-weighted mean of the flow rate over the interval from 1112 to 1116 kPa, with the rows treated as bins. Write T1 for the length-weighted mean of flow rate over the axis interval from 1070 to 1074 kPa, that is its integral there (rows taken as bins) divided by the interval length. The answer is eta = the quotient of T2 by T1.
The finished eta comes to 0.95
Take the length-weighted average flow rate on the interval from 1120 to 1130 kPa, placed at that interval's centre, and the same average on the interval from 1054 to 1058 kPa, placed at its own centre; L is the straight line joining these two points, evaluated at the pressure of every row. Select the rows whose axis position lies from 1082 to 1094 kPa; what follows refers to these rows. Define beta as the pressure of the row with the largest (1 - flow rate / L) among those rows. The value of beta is 1093.0 kPa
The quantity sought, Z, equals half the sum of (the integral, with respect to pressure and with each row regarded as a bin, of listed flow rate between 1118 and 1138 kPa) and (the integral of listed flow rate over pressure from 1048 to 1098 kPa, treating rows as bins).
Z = 2230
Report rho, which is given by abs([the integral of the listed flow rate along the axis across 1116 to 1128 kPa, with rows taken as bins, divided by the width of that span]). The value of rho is 61.1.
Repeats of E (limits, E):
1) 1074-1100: 28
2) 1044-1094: 45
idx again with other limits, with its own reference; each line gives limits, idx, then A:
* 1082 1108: 1.18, 1.08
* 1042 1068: 0.98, 0.99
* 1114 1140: 1.02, 1.01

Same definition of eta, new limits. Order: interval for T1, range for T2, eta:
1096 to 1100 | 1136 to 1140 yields 0.97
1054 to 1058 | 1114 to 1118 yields 1.02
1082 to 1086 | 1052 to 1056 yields 0.82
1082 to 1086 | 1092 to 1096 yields 0.92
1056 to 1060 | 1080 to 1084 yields 1.18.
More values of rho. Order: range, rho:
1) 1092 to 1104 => 64.0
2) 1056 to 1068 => 60.3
